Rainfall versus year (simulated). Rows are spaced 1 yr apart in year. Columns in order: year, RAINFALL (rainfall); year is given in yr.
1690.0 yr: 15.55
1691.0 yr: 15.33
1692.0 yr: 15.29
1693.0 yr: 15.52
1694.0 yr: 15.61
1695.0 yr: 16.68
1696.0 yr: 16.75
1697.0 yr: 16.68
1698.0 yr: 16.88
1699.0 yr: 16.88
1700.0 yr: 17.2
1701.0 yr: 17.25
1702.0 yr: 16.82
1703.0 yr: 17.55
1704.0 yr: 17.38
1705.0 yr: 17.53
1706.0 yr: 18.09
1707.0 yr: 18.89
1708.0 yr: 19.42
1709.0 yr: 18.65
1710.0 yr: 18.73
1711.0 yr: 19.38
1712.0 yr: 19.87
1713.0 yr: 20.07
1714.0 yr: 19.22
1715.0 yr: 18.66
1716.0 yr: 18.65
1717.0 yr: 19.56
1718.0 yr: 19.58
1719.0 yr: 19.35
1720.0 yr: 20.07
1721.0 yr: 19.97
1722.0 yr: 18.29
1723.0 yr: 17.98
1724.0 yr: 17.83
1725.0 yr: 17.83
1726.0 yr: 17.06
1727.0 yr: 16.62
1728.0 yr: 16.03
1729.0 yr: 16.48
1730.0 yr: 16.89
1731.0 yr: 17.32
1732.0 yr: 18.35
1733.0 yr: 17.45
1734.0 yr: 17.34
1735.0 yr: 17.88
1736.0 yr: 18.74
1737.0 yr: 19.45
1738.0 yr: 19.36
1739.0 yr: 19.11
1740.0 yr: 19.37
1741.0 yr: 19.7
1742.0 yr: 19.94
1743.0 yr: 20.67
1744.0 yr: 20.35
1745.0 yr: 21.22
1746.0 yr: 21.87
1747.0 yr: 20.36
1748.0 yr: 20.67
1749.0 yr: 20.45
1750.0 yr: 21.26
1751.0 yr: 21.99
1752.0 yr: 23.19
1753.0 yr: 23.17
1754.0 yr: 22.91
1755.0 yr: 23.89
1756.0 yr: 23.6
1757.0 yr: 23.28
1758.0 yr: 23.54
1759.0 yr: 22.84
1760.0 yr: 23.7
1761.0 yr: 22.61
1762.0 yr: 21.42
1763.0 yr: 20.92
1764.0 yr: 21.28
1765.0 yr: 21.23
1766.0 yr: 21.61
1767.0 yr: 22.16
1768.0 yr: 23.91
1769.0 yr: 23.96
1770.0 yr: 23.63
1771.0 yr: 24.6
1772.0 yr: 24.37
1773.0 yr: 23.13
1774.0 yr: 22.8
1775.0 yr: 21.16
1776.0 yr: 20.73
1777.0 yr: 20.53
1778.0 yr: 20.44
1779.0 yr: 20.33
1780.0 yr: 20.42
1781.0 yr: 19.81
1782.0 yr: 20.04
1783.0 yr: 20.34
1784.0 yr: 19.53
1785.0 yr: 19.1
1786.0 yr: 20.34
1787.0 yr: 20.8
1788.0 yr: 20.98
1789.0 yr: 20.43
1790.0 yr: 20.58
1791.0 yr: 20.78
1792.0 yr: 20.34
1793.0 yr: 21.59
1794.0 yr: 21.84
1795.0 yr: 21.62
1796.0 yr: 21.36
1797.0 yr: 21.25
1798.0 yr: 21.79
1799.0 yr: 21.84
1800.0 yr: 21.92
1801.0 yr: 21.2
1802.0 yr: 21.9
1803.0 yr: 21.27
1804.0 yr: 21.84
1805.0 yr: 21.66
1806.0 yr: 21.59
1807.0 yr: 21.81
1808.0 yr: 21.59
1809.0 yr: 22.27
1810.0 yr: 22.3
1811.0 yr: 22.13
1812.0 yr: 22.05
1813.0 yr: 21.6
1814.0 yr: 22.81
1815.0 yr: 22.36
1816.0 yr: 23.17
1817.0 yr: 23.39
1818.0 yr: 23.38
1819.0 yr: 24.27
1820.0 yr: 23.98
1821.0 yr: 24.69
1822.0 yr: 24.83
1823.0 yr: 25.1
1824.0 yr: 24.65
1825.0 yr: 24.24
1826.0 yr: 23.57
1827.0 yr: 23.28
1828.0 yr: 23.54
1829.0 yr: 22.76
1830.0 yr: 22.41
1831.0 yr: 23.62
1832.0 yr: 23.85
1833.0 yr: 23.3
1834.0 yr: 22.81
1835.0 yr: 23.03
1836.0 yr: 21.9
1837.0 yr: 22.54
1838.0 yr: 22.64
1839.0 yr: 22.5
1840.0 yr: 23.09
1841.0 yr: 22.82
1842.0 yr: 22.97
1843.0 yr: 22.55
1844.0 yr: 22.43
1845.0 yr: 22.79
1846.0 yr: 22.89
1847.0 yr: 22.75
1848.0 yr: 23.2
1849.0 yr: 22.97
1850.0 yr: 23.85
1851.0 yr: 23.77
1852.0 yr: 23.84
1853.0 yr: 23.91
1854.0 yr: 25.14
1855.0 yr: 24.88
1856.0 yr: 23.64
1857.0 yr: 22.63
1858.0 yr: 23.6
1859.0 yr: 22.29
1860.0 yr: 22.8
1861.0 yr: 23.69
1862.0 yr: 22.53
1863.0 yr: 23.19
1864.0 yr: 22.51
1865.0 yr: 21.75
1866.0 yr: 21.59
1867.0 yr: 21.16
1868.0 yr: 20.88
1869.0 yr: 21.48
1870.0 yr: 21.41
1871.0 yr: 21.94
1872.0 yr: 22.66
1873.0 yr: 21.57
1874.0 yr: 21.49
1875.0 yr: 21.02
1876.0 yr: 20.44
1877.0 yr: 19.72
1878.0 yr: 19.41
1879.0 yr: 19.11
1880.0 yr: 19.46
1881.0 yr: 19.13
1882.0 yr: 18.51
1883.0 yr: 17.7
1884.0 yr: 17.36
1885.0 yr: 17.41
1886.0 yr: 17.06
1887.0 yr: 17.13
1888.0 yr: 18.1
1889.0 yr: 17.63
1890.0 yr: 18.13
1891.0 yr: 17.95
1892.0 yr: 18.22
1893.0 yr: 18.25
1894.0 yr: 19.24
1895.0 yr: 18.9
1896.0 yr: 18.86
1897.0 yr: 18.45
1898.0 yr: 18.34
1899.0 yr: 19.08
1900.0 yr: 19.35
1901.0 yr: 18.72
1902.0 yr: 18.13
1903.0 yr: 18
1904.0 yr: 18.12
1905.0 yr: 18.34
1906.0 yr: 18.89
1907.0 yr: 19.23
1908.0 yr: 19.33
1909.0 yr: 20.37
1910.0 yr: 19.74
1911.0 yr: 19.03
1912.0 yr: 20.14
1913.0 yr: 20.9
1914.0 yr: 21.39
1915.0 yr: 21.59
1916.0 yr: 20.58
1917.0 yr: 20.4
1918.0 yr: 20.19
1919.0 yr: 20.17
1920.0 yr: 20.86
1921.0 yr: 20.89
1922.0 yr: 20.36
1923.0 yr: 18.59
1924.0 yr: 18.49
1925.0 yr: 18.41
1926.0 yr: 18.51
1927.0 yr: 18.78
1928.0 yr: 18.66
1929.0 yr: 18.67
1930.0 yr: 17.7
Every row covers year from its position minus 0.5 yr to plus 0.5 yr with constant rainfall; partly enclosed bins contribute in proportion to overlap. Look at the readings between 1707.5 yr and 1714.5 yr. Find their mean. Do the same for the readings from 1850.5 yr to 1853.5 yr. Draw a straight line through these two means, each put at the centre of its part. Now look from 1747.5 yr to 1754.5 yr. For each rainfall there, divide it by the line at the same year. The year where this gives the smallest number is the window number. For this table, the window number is 1749.0 yr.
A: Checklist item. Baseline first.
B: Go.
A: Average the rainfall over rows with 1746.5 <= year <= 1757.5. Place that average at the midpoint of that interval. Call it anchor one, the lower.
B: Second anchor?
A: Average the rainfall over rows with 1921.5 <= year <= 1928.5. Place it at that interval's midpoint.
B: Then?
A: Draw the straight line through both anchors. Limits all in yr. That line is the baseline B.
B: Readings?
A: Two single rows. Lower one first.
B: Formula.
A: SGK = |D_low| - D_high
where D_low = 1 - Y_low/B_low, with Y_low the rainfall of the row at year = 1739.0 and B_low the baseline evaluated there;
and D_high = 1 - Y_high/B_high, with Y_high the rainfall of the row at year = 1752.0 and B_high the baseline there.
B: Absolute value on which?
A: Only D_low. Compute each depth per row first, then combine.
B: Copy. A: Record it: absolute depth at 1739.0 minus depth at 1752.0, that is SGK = 0.19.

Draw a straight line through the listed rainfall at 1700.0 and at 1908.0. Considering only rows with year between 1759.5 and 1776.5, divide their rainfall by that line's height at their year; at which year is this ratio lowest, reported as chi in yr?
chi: 1776.0 yr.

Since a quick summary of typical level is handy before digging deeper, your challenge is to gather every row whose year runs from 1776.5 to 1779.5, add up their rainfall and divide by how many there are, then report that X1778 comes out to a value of 20.4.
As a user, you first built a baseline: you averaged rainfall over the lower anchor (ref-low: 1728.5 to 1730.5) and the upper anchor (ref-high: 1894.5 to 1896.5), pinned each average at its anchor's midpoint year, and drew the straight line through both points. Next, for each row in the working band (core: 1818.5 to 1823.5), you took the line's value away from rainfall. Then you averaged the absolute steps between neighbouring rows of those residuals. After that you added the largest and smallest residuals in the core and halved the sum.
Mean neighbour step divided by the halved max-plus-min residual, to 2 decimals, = 0.05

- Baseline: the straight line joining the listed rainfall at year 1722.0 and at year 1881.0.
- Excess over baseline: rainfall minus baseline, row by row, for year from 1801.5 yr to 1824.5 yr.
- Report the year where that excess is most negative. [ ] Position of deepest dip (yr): 1803.0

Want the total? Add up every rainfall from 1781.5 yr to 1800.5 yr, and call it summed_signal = 396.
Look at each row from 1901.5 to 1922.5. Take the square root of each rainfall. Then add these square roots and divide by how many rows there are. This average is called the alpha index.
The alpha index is 4.45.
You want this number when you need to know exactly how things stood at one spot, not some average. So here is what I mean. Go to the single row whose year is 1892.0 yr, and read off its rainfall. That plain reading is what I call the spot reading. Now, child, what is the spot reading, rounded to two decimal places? 18.22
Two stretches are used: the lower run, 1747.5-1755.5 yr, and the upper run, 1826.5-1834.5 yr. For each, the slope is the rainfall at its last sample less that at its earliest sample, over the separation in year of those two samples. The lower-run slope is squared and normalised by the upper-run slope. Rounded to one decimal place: -3.2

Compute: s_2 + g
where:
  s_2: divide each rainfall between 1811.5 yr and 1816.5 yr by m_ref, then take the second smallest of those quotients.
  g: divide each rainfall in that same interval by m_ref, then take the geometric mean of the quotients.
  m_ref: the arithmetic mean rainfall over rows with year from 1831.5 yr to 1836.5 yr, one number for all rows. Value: 1.93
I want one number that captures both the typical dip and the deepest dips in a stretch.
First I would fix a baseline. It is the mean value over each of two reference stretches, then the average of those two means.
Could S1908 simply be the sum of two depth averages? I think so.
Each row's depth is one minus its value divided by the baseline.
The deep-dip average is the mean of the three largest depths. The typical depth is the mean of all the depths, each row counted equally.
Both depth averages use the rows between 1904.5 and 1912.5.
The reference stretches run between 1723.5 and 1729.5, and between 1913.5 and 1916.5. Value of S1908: 0.00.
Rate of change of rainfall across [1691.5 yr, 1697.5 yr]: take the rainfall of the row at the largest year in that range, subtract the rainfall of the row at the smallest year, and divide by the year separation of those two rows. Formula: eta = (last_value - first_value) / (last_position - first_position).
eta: 0.28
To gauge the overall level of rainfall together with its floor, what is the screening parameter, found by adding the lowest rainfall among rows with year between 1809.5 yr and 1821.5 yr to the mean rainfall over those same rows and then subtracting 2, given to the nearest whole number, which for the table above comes 43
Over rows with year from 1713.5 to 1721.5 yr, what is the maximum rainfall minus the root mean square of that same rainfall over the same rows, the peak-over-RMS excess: 0.68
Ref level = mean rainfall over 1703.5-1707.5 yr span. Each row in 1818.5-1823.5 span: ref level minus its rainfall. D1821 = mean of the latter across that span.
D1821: -6.6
